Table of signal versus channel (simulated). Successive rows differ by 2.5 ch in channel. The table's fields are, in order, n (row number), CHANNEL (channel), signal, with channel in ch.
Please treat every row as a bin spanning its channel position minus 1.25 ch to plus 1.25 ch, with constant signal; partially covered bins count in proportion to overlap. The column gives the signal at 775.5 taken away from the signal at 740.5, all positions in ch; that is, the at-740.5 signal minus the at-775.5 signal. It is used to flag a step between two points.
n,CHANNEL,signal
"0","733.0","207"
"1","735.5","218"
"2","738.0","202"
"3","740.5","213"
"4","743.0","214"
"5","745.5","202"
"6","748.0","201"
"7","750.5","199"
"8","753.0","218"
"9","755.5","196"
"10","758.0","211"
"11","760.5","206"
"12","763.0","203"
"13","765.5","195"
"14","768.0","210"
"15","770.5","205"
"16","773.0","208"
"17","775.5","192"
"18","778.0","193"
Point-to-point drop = 21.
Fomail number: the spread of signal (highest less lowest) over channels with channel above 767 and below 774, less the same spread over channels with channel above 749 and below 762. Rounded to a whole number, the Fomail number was -17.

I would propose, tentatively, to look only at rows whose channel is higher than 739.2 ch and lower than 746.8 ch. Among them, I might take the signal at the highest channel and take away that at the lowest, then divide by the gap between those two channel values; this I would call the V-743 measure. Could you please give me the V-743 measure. -2.2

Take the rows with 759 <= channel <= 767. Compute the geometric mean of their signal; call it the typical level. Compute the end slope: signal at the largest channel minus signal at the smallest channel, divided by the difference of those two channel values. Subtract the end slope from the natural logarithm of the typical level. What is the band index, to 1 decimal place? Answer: 7.5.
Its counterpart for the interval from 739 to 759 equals 5.4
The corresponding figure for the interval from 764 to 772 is 3.3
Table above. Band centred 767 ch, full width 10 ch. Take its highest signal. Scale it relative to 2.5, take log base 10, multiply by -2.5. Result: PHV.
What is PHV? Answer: -4.81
